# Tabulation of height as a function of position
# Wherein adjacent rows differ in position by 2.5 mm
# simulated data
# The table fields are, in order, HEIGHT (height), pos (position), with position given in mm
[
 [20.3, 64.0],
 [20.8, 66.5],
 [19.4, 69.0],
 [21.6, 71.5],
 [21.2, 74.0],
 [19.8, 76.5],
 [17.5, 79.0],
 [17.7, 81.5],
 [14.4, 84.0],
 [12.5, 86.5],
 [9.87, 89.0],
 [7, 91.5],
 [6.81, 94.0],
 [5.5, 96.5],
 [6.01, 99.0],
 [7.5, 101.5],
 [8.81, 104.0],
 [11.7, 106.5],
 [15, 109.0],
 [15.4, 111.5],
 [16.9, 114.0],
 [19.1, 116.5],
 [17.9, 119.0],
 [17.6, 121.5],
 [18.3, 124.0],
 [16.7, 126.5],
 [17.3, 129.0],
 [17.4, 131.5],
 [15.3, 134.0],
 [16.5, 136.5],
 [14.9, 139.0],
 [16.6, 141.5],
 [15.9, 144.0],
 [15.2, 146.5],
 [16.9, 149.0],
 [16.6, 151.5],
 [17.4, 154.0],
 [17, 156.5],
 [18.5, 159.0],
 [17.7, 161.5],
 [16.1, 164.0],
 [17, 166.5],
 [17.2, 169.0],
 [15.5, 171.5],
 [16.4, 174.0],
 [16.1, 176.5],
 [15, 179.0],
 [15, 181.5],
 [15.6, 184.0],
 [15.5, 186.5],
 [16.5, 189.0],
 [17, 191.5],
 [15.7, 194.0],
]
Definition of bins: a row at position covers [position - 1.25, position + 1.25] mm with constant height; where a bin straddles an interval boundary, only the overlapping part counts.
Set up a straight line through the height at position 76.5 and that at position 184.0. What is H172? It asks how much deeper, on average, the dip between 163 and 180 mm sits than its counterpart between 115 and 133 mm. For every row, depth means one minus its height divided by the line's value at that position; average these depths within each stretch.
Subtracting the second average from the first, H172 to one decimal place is 0.0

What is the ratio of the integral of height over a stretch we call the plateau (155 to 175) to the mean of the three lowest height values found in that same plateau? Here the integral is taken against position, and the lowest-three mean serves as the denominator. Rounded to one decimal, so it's 21.2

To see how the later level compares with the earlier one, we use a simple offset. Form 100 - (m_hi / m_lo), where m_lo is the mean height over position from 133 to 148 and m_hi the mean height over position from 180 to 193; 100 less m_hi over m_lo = 99.0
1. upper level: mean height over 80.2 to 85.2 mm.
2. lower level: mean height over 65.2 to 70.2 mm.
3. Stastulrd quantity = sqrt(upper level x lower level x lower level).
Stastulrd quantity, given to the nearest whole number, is 81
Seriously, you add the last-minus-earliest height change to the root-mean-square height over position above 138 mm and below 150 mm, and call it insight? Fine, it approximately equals 17.9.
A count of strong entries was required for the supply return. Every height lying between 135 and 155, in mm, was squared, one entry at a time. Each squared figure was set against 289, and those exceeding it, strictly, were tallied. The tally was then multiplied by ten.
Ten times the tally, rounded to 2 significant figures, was 10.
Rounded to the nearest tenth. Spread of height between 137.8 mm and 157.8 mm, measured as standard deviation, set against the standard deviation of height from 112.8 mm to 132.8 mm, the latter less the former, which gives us -0.1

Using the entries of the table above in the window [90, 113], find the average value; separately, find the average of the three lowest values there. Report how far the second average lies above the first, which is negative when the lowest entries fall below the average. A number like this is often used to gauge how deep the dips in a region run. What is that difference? -3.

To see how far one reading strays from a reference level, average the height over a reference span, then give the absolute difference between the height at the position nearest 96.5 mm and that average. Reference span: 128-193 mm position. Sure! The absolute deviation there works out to 10.9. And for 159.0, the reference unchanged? 2.1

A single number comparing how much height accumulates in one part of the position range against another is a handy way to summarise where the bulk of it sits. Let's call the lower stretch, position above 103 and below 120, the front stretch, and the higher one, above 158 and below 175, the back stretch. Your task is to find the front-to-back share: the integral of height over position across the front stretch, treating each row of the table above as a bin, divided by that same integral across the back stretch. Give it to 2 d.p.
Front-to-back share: 0.89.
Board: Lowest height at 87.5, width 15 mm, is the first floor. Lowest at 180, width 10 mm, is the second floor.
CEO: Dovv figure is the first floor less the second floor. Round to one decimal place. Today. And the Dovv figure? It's -8.2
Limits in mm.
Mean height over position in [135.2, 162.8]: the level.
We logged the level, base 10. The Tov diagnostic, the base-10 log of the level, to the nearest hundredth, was 1.22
